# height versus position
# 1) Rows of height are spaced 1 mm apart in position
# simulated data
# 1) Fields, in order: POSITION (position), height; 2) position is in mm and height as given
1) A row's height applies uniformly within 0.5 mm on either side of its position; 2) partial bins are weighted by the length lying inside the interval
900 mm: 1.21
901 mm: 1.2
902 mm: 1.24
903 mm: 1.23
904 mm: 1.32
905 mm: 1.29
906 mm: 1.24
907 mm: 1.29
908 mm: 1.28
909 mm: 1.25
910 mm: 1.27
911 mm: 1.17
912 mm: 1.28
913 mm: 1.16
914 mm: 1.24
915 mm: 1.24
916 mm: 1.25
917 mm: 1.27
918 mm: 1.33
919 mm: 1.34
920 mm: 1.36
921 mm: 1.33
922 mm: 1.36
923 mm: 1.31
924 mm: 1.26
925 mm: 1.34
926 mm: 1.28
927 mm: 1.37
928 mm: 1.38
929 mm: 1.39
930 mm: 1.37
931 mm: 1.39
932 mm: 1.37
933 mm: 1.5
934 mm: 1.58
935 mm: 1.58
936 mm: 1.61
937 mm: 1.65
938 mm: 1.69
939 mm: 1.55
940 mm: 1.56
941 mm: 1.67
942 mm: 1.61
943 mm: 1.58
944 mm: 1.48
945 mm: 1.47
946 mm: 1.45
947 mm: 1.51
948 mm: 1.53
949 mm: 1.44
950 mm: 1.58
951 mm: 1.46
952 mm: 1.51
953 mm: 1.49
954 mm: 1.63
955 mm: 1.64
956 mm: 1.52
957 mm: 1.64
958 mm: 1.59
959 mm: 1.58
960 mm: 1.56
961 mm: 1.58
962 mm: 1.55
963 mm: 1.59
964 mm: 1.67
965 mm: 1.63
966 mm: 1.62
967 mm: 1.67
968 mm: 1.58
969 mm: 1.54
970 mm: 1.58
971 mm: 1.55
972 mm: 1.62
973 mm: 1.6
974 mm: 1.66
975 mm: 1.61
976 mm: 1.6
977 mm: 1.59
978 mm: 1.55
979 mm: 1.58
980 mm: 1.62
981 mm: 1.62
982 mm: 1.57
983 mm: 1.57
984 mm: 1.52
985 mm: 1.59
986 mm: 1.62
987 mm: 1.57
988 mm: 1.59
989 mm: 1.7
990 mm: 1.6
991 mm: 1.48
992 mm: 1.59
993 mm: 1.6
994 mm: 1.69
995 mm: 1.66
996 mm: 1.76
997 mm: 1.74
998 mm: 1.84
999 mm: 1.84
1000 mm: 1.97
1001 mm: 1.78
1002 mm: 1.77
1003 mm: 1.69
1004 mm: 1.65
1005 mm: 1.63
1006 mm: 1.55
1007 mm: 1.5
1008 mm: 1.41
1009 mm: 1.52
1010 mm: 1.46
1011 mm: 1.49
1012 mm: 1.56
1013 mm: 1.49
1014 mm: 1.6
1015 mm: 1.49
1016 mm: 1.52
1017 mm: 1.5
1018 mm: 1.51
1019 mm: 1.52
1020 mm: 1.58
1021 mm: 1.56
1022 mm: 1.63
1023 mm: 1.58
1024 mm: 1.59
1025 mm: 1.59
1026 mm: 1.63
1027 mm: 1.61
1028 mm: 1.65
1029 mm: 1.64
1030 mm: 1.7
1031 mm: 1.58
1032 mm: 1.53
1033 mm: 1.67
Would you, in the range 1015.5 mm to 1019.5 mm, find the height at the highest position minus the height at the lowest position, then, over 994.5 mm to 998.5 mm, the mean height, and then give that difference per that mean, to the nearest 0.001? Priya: 0.000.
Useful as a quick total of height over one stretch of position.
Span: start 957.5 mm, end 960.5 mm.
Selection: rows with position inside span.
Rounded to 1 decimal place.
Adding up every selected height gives 4.7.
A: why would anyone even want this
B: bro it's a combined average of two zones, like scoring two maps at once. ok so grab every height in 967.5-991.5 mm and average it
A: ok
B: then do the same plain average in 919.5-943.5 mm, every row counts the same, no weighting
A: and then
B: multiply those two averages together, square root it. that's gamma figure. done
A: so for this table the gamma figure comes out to 1.52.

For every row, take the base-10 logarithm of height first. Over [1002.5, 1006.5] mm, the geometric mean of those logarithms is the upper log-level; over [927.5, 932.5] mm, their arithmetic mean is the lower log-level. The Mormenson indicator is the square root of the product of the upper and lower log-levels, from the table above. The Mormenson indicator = 0.172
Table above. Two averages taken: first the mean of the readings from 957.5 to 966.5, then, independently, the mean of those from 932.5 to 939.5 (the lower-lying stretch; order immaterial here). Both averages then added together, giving 3.19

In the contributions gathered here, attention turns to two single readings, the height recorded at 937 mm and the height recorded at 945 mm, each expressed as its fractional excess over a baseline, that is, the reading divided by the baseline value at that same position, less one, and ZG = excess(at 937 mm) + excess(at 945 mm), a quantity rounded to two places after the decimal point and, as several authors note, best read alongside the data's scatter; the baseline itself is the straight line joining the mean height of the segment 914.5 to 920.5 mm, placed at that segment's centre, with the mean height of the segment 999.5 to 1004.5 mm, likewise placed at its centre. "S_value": 0.18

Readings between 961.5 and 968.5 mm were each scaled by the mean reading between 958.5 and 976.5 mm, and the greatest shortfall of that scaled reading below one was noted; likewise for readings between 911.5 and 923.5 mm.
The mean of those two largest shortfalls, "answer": 0.153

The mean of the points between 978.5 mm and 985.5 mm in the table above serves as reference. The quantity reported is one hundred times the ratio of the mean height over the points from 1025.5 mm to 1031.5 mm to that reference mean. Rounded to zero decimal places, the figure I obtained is 103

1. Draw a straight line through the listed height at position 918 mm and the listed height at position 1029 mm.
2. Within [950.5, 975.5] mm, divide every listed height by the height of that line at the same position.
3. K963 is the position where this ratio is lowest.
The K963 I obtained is 951 mm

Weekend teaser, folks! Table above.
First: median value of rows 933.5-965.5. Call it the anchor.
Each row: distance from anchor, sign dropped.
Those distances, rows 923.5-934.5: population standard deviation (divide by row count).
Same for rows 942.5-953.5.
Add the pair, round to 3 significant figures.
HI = 0.131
